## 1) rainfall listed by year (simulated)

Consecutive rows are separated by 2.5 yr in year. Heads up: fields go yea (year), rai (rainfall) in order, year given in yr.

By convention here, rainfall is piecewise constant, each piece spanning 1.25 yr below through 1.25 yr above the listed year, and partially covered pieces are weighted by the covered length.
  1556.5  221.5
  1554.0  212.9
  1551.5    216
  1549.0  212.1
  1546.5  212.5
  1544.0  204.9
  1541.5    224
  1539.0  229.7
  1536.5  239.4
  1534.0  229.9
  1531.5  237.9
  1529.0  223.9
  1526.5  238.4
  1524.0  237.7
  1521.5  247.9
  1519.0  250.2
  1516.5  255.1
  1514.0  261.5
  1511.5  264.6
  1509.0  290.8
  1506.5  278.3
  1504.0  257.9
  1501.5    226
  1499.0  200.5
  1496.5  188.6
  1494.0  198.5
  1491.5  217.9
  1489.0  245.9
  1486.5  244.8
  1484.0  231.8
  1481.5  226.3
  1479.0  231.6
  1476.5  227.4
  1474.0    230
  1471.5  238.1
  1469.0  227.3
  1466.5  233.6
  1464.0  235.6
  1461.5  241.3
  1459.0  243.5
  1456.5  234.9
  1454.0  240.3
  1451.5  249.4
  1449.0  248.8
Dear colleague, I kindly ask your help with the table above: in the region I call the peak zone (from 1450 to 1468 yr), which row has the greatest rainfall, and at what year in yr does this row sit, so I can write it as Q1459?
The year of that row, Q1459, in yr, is 1451.5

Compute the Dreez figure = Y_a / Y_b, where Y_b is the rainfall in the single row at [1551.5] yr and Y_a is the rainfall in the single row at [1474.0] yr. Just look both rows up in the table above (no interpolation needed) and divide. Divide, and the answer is 1.06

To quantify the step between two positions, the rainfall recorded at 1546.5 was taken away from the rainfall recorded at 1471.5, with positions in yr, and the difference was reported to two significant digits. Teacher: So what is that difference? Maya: 26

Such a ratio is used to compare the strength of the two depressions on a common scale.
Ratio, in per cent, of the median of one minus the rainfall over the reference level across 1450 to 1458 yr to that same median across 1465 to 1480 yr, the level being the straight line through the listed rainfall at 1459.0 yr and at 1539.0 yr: 41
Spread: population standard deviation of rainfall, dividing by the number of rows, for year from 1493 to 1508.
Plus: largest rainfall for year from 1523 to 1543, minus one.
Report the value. 271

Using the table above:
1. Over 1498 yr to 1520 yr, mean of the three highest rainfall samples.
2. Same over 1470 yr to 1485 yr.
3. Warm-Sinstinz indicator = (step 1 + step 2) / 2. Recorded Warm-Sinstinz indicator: 256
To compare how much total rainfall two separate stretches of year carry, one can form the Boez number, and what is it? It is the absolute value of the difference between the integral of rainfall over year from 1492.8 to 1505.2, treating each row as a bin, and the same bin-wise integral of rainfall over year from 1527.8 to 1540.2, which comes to 223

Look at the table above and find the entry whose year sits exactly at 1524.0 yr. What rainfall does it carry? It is 237.7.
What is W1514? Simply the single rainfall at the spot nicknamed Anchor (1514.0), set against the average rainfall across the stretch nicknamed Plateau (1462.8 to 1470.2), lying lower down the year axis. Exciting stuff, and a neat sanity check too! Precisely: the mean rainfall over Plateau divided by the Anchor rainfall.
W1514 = 0.89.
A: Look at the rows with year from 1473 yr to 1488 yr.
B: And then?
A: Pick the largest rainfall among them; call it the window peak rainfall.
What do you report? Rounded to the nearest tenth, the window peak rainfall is 244.8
